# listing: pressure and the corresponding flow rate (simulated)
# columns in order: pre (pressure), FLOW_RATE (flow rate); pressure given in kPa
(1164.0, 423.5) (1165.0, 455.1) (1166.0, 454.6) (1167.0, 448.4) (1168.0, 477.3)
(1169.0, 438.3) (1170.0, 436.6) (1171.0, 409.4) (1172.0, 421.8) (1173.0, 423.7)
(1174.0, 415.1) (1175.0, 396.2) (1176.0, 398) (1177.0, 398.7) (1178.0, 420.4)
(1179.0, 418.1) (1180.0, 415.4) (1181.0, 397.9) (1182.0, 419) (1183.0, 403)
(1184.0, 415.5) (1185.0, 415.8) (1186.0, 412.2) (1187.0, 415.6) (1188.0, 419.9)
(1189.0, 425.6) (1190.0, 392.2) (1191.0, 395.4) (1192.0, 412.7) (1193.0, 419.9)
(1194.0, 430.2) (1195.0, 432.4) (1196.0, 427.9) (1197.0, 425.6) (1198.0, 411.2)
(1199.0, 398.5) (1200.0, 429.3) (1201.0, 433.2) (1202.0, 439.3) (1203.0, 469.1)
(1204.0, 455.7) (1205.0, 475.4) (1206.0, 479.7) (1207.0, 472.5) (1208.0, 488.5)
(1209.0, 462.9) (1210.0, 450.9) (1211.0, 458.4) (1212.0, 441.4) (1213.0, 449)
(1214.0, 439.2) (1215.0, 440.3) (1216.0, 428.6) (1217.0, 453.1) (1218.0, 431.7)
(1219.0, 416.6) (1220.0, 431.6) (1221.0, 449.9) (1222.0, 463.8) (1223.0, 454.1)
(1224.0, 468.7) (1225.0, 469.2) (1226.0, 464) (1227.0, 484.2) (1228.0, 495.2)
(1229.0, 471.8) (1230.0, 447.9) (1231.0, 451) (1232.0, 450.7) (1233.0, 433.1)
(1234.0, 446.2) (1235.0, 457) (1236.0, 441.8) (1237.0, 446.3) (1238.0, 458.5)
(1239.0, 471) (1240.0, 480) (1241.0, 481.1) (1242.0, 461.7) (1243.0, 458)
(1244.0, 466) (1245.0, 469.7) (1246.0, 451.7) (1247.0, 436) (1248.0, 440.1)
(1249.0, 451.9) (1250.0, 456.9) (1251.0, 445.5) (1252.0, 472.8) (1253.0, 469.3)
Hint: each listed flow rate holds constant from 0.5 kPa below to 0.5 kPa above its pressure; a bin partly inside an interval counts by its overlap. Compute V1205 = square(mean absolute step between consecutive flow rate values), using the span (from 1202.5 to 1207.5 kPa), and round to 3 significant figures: 124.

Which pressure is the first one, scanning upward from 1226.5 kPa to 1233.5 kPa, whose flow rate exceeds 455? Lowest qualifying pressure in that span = 1227.0 kPa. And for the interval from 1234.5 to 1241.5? 1235.0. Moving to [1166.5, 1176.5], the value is 1168.0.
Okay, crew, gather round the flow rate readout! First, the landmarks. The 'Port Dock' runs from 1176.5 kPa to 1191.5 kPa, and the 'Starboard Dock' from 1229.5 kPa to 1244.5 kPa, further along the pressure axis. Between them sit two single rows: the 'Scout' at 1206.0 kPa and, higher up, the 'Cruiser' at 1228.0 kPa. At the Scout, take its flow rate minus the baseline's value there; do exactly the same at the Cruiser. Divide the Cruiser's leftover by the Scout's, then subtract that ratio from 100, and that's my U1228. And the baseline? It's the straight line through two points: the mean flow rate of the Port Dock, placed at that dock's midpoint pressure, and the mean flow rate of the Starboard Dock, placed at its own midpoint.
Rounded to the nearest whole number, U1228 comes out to 99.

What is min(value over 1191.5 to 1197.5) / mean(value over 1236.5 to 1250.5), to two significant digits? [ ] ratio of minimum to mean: 0.90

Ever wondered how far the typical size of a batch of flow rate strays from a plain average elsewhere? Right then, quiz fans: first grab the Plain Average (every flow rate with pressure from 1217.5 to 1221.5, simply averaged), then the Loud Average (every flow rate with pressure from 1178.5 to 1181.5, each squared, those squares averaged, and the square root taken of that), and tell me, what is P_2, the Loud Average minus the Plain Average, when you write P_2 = -22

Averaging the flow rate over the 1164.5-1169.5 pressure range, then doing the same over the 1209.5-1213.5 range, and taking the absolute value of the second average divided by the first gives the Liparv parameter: 0.99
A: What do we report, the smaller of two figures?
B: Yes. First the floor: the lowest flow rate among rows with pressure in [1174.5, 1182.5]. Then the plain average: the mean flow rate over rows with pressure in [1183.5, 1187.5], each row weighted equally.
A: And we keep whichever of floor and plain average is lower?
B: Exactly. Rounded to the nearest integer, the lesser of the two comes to 396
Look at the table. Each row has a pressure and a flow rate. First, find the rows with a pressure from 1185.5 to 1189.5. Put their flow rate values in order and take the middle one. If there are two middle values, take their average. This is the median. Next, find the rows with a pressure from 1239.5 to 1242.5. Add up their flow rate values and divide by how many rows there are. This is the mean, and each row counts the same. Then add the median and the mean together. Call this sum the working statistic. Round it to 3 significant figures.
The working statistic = 892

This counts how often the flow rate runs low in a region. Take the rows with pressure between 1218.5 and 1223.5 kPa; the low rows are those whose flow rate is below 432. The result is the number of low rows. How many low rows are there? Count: 2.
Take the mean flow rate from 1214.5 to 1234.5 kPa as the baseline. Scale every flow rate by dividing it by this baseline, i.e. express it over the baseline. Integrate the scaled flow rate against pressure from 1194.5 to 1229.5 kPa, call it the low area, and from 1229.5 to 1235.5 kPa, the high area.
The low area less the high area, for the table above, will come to 29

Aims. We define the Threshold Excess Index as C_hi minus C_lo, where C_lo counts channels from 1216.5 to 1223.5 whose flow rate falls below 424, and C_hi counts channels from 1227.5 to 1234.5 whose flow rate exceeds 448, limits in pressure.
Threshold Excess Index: 3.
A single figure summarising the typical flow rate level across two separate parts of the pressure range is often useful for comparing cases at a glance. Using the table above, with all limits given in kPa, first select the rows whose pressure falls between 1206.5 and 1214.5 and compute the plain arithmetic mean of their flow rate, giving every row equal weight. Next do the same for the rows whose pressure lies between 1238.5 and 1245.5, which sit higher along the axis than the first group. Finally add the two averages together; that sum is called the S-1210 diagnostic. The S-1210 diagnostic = 927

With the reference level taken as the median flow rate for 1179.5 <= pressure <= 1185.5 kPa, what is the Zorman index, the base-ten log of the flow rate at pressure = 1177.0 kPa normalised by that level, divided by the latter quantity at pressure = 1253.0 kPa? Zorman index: -0.3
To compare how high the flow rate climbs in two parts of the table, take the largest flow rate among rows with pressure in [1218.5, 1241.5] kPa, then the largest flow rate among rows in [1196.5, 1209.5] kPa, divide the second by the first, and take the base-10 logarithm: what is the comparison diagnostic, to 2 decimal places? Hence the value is -0.01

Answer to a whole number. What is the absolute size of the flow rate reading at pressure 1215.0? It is 440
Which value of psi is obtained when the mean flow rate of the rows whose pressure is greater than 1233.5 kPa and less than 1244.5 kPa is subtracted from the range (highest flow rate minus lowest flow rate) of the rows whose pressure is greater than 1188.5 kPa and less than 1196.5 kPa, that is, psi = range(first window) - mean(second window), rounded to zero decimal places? -420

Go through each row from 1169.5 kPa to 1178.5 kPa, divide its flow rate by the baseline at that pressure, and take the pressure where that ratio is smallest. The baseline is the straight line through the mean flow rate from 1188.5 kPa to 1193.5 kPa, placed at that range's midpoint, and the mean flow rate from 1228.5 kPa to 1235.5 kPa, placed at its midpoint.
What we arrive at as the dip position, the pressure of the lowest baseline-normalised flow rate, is 1175.0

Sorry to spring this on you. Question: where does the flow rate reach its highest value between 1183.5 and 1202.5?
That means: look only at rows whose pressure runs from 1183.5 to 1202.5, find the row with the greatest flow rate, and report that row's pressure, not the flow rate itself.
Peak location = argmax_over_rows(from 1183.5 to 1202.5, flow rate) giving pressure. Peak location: 1202.0 kPa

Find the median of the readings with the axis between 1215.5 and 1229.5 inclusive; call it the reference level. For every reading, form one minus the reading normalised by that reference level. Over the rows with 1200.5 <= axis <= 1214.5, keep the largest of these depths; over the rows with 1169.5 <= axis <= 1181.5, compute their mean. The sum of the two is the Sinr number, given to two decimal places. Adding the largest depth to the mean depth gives 0.16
